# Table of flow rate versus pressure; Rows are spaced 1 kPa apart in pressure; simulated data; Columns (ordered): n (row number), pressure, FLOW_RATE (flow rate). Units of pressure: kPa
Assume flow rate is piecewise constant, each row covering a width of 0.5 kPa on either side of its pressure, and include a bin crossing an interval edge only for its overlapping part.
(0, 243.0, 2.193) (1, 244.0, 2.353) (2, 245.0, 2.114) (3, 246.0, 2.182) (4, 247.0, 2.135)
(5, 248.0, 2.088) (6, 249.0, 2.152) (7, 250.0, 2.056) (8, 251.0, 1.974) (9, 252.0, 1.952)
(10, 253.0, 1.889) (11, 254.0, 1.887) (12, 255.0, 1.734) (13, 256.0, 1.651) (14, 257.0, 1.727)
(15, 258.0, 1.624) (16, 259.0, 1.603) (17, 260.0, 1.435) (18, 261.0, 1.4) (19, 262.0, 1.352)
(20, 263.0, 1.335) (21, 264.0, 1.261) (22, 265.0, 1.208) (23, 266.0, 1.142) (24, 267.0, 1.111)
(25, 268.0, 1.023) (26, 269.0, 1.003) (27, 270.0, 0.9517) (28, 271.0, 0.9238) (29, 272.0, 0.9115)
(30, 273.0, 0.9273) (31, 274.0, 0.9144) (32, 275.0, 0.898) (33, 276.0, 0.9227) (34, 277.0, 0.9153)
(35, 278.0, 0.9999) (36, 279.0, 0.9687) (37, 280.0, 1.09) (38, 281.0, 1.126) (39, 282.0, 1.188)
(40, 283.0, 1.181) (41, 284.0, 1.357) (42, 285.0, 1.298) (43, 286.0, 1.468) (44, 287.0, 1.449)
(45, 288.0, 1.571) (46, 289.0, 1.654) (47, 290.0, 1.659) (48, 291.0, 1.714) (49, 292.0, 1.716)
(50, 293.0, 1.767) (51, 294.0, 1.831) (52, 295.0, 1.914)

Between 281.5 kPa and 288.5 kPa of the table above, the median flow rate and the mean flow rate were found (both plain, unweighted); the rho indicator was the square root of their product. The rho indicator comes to 1.4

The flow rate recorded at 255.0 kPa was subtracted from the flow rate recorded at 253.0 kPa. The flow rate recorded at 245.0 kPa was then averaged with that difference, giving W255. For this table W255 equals 1.1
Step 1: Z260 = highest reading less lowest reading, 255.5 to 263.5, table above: 0.39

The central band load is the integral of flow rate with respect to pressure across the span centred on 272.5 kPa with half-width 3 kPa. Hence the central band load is 5.5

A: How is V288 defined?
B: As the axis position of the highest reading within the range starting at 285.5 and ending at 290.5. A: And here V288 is 290.0 kPa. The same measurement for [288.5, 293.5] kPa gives 293.0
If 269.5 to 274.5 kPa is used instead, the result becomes 270.0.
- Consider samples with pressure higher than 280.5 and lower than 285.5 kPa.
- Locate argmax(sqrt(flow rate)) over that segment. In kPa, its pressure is 284.0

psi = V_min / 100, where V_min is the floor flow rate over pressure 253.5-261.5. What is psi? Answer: 0.014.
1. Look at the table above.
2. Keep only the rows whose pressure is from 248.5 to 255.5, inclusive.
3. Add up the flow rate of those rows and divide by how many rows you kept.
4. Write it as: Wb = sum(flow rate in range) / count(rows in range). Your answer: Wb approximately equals 1.9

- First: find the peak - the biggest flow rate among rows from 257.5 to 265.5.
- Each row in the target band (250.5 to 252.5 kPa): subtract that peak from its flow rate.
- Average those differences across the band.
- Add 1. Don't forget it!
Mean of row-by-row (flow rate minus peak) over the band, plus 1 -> 1.34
